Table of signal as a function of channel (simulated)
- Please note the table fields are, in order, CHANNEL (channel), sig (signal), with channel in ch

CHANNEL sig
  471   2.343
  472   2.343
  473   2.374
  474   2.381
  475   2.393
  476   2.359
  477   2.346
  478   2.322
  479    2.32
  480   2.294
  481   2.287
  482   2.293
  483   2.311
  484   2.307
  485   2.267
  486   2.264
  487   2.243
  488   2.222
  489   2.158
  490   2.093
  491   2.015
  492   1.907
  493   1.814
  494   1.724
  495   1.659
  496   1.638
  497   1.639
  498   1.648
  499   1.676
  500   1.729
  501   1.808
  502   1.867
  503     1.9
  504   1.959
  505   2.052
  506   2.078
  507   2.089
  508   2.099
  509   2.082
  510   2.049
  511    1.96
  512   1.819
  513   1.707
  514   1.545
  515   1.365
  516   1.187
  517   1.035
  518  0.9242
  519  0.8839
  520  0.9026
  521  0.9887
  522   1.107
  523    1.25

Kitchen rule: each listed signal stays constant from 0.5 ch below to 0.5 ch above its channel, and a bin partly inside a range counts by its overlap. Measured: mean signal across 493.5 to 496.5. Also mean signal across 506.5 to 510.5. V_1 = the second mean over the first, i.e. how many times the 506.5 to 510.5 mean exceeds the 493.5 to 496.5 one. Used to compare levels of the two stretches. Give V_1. 1.2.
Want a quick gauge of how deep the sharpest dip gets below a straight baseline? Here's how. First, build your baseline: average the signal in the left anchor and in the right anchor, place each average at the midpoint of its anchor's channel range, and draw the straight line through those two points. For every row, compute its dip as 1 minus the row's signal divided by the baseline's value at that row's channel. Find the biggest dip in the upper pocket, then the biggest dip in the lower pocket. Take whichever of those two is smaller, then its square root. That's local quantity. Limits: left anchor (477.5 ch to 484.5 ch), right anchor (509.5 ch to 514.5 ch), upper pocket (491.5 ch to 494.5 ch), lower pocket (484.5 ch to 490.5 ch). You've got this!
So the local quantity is 0.18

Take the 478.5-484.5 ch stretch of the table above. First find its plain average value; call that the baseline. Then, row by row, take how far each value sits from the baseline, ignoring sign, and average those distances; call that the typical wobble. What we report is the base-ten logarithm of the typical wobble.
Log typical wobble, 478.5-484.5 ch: -2.0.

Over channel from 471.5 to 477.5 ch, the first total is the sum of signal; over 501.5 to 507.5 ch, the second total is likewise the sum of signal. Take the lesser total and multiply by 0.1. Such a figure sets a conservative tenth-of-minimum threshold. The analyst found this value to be 1.19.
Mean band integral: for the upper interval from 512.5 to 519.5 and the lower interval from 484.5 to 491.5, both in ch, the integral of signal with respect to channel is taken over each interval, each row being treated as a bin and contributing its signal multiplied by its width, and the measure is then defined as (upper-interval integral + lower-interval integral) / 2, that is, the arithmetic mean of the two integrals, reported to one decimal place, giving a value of 12.0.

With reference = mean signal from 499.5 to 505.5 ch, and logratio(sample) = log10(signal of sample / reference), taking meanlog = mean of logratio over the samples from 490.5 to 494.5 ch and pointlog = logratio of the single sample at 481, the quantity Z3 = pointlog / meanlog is -15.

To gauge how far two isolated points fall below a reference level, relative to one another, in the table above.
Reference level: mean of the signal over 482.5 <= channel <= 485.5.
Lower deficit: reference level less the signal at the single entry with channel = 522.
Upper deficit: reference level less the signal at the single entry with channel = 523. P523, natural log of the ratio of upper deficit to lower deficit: -0.13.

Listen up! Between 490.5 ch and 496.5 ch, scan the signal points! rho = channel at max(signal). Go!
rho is 491 ch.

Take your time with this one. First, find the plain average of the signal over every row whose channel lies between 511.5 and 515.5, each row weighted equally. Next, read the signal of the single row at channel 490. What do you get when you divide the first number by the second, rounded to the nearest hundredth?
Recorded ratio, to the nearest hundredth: 0.77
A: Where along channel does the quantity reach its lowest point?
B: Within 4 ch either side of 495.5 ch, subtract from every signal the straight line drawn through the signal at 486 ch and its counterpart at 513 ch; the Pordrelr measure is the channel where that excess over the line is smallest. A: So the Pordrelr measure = 496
